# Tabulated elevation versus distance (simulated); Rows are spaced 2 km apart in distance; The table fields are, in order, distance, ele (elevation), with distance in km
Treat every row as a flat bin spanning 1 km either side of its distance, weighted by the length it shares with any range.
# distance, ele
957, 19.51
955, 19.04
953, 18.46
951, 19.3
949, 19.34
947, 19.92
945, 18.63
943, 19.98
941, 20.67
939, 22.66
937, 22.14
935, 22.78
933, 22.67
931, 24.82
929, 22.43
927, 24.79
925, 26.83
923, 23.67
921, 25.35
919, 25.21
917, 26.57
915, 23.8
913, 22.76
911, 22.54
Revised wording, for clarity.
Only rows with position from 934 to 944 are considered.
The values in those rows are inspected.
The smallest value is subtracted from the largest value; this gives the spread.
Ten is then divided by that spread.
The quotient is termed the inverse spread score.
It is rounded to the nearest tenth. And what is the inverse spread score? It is 3.6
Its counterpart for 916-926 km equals 3.2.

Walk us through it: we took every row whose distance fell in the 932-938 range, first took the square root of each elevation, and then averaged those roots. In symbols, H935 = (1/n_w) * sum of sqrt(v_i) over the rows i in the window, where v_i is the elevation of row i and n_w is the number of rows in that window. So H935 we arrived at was 4.75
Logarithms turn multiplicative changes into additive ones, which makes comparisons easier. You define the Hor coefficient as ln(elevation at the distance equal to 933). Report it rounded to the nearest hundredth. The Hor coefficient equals 3.12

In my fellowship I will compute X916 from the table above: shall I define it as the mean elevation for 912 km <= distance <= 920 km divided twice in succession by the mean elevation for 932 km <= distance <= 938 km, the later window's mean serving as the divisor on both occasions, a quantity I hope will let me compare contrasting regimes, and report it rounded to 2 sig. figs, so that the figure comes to 0.048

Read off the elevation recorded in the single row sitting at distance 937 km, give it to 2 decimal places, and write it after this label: 22.14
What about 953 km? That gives 18.46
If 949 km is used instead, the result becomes 19.34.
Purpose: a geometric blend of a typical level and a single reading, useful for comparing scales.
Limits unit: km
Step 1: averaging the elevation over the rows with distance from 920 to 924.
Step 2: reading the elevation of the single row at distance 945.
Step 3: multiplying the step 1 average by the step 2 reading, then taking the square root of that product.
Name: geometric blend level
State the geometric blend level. 21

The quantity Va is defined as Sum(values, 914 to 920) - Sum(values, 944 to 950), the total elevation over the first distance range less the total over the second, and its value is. 18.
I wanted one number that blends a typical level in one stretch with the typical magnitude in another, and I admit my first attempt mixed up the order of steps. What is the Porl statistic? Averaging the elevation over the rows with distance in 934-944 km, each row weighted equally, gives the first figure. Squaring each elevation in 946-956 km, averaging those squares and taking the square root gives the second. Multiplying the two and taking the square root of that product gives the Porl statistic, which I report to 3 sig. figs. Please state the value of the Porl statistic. 20.4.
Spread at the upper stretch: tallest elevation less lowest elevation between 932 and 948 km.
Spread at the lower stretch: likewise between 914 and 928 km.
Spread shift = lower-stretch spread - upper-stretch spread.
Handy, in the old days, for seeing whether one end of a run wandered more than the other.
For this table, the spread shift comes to -1.0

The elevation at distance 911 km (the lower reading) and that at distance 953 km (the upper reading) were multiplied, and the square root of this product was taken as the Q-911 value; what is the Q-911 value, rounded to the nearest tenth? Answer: 20.4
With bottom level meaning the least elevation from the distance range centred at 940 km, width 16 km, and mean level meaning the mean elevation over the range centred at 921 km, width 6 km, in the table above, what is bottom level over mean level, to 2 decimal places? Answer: 0.75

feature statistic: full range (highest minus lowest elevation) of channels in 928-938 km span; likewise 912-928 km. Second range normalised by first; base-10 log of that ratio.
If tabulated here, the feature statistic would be 0.18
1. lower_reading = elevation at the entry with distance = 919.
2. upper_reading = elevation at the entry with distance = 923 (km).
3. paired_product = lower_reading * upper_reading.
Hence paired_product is 597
